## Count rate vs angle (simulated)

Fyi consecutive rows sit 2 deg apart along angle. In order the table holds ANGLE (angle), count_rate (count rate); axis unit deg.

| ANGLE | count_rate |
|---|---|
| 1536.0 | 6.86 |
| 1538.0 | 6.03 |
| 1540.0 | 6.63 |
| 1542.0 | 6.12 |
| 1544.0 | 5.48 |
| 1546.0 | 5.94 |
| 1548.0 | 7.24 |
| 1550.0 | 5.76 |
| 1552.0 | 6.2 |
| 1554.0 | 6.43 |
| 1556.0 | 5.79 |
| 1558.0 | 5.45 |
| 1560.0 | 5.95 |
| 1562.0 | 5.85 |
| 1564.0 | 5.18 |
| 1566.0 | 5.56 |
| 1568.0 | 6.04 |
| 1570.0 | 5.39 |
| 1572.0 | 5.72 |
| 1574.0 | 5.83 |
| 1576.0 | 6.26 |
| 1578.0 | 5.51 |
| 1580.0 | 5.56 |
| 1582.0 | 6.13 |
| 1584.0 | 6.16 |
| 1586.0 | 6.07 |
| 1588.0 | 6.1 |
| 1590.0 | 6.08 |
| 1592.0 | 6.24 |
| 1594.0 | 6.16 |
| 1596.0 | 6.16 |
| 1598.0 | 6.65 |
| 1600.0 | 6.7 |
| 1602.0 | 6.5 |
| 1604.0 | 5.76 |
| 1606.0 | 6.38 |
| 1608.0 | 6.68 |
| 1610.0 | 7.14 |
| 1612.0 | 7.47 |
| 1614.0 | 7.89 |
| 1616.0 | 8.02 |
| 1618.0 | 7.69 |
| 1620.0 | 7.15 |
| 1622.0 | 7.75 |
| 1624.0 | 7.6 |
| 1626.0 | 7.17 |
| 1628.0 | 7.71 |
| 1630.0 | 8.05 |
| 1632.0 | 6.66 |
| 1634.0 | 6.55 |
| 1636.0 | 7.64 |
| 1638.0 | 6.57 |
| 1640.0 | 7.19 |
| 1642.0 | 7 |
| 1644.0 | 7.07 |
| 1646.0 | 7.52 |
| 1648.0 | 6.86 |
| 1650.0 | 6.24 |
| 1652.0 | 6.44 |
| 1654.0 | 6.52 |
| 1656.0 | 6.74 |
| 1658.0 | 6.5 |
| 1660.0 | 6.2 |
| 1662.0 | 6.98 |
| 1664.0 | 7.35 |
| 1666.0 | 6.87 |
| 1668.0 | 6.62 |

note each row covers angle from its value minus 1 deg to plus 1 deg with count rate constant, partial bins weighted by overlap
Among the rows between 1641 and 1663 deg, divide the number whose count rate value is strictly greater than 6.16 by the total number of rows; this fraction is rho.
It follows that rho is 1.0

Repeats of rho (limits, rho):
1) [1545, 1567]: 0.3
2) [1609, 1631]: 1.0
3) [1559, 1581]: 0.1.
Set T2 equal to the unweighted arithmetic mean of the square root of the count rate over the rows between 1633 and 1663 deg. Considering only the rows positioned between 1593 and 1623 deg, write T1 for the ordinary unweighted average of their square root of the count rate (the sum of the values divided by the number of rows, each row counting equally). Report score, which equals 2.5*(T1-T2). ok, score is 0.06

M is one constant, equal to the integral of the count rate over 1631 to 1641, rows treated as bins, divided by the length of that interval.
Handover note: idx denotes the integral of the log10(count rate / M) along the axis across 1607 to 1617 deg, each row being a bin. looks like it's 0.30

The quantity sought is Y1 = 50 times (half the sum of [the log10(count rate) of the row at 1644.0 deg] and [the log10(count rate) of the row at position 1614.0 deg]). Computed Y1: 43.7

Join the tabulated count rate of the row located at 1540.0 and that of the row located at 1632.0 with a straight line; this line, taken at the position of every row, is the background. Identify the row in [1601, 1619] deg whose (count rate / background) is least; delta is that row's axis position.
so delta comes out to 1604.0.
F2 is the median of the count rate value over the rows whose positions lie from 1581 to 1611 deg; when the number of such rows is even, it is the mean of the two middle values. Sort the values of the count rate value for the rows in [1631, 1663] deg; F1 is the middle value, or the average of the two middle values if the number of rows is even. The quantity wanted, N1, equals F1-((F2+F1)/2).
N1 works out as 0.3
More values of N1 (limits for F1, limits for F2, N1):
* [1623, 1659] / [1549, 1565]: 0.6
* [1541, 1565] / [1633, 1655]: -0.5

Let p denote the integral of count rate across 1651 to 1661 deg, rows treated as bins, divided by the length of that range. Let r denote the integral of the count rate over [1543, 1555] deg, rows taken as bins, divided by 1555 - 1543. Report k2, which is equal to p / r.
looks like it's 1.05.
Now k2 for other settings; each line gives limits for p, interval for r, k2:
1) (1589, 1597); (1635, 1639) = 0.87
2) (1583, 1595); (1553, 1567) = 1.07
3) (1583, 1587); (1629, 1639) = 0.86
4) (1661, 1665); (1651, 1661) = 1.11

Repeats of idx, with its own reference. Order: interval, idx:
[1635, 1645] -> 0.10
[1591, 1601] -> -0.36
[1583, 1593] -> -0.53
